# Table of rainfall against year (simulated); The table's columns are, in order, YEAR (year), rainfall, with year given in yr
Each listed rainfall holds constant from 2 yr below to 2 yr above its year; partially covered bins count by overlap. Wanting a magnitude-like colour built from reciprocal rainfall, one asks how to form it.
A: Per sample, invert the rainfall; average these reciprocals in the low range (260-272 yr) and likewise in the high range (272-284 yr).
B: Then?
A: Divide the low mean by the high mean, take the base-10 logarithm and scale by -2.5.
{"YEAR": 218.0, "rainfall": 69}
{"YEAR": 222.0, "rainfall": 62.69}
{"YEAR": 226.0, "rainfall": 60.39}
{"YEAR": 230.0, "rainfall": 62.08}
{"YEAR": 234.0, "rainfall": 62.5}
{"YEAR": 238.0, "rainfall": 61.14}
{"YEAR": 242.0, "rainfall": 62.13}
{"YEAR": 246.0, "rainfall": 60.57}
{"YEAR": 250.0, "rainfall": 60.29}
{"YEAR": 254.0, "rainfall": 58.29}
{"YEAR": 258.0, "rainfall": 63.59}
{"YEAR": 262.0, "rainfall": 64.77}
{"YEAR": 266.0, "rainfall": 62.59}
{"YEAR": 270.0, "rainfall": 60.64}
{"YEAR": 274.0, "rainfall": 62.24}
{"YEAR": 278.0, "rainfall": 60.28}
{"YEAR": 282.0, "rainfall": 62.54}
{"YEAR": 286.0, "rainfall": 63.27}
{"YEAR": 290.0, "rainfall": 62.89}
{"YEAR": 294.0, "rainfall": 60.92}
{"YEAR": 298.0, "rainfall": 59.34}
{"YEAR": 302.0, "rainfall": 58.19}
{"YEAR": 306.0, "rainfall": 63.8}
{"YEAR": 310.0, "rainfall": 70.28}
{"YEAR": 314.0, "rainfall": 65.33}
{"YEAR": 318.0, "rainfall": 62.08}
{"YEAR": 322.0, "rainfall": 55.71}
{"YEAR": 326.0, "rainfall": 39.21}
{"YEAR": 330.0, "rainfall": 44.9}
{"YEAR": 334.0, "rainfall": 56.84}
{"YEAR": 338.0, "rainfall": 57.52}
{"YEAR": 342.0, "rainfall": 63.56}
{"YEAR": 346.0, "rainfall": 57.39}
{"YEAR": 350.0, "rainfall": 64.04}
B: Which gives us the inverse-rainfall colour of 0.017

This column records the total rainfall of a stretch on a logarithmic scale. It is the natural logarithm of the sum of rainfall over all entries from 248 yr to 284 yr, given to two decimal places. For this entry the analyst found 6.32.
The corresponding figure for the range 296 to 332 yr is 6.25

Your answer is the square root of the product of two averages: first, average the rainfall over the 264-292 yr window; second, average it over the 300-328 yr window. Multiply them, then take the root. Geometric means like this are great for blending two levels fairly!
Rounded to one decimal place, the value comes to 60.6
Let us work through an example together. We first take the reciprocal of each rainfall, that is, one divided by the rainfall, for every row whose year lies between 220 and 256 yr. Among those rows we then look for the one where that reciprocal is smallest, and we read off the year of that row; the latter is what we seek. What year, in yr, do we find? 222.0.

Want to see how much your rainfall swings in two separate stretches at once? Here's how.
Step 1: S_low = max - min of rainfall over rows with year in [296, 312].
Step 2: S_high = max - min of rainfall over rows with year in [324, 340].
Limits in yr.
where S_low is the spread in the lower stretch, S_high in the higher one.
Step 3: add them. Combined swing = 30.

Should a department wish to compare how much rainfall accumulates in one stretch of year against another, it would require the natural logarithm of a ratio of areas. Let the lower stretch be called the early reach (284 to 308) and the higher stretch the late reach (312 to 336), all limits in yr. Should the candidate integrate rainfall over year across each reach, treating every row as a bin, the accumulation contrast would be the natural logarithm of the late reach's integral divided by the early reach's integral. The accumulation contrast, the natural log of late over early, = -0.13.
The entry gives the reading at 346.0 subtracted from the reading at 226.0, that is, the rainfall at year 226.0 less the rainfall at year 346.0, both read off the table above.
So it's 3.0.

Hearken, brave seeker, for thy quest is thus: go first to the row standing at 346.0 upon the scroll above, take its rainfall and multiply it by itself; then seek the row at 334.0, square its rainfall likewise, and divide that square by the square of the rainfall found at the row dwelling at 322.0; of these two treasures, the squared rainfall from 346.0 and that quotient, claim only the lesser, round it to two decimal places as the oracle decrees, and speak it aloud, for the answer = 1.04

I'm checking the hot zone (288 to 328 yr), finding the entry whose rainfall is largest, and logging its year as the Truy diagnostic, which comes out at 310.0 yr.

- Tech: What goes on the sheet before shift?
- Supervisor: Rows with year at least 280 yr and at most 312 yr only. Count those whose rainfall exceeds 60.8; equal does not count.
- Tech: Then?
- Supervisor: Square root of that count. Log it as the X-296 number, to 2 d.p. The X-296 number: 2.45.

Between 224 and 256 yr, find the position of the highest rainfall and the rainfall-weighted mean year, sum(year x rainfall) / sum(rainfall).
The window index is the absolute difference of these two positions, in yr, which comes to 5.9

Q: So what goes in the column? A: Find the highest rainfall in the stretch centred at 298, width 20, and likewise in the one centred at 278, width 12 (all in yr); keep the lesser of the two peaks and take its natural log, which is 4.136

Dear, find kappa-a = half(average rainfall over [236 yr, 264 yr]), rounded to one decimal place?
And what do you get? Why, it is 30.8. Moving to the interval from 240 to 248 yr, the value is 30.7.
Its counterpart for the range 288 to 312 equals 31.3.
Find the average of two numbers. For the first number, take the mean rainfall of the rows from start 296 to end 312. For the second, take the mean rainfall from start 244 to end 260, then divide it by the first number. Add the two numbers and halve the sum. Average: 32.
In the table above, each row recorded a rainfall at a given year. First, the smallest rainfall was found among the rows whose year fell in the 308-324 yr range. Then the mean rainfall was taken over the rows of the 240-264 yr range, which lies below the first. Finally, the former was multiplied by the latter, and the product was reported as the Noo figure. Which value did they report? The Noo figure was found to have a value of 3432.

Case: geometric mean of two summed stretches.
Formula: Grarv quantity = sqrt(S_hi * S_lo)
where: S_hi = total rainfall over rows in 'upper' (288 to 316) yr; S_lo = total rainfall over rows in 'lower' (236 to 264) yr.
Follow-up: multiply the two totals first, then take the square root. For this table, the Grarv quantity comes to 436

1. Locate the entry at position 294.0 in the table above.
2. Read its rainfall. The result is 60.92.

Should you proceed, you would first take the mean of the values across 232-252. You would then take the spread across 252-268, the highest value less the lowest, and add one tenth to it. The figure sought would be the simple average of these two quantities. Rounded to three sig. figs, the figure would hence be 34.0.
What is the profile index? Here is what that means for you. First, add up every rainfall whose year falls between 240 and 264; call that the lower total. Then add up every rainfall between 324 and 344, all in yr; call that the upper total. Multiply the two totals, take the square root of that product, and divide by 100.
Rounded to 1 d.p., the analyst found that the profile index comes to 3.1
